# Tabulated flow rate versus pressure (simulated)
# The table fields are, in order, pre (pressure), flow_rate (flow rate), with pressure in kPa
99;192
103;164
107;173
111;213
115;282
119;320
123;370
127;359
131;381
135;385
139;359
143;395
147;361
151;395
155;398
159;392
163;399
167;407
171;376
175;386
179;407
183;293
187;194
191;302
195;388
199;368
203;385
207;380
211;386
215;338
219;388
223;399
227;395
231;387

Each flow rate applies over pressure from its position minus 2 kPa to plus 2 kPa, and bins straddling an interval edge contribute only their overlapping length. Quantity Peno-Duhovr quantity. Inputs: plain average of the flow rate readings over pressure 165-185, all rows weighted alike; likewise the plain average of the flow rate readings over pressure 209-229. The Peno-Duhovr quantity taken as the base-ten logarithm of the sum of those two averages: 2.88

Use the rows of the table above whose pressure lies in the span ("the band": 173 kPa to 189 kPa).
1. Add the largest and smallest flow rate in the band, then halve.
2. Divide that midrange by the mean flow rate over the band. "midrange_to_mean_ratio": 0.94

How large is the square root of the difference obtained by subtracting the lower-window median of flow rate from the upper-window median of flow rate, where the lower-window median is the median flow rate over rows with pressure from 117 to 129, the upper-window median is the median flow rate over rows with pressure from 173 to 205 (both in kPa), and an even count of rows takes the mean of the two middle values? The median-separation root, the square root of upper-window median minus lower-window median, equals 4.2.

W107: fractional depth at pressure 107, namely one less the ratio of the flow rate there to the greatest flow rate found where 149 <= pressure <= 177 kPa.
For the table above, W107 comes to 0.57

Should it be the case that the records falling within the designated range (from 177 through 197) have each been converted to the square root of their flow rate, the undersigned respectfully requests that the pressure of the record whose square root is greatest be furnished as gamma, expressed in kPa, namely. 179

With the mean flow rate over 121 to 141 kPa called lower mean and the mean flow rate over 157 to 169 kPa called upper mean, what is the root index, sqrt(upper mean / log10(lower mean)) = 12.5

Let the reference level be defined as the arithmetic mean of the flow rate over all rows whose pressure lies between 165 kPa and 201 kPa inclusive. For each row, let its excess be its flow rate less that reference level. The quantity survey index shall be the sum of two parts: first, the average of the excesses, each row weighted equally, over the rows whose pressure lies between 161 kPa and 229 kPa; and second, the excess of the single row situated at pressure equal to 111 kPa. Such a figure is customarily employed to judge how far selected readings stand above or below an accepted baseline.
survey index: -116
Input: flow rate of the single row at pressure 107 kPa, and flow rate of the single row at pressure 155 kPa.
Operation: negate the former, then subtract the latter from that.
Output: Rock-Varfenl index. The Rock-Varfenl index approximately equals -571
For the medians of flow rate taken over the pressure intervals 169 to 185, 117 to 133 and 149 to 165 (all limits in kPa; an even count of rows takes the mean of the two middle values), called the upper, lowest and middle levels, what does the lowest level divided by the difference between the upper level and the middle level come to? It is -24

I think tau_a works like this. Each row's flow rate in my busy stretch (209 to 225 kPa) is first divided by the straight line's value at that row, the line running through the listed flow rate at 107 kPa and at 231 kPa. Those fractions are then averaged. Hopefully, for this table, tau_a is 1.0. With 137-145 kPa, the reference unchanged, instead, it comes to 1.6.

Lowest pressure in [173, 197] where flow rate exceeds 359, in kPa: 175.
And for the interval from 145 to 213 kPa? 147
